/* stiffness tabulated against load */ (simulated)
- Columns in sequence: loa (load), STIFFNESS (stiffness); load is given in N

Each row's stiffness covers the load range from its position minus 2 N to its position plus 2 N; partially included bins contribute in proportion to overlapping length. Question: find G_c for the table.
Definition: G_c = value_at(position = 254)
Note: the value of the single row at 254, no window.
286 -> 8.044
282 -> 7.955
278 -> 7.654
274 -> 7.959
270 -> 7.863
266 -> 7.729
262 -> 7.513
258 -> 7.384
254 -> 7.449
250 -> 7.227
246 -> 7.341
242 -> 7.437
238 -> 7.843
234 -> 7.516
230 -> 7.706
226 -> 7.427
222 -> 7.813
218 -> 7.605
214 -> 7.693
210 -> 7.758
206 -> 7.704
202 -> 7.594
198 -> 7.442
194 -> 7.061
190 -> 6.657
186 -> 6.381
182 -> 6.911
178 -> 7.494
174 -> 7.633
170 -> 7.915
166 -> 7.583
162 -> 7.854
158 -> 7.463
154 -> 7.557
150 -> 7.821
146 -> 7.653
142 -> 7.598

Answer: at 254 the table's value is 7.449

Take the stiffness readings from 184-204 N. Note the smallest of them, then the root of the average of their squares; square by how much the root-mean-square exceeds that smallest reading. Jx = 0.44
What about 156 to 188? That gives 1.08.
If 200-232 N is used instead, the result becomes 0.06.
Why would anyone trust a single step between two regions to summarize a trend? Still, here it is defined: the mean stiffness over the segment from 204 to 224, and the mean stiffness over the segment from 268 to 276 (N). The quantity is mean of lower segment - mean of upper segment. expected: -0.20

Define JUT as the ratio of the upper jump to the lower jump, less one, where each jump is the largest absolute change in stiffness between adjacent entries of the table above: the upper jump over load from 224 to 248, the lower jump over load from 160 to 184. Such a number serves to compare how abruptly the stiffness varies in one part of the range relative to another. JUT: -0.30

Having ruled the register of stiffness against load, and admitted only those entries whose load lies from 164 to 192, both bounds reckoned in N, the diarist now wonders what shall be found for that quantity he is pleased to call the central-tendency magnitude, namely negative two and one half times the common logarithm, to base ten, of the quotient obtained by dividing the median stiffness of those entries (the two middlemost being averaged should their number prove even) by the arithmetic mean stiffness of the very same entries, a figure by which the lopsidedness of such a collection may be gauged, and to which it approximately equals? -0.040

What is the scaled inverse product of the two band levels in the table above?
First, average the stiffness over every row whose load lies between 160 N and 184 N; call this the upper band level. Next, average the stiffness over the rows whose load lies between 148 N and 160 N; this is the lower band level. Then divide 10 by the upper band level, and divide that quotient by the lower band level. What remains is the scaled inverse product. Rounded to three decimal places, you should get 0.174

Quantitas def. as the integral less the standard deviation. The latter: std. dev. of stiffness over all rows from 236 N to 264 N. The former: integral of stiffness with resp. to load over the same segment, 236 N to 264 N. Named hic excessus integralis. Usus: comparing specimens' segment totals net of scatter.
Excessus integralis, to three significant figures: 209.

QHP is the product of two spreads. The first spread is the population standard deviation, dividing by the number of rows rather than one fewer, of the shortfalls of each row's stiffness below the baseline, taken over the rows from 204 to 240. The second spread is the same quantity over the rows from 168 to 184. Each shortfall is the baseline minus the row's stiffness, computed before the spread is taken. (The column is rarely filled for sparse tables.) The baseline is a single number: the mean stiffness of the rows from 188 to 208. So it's 0.05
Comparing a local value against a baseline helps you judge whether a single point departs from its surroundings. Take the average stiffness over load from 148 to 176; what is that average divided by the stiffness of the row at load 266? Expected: 0.99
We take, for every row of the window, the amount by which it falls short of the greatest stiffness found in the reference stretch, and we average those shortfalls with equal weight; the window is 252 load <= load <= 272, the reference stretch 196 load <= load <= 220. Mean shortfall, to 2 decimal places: 0.17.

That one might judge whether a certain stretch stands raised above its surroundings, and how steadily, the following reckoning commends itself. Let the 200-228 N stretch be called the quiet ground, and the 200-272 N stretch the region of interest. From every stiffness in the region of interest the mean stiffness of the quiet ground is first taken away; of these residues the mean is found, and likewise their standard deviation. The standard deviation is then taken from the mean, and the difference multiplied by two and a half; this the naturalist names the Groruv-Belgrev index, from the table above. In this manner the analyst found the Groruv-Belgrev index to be -0.6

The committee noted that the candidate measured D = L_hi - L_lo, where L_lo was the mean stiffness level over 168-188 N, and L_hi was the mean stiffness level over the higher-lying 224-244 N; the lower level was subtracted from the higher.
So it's 0.32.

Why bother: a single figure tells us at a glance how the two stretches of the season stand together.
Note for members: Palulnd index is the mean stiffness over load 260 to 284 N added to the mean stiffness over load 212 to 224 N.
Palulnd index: 15.5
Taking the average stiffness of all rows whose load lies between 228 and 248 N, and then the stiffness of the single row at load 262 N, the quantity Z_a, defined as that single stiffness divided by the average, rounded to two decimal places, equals 0.99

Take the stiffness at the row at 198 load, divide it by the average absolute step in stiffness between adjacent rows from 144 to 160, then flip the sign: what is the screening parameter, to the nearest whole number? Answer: -42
